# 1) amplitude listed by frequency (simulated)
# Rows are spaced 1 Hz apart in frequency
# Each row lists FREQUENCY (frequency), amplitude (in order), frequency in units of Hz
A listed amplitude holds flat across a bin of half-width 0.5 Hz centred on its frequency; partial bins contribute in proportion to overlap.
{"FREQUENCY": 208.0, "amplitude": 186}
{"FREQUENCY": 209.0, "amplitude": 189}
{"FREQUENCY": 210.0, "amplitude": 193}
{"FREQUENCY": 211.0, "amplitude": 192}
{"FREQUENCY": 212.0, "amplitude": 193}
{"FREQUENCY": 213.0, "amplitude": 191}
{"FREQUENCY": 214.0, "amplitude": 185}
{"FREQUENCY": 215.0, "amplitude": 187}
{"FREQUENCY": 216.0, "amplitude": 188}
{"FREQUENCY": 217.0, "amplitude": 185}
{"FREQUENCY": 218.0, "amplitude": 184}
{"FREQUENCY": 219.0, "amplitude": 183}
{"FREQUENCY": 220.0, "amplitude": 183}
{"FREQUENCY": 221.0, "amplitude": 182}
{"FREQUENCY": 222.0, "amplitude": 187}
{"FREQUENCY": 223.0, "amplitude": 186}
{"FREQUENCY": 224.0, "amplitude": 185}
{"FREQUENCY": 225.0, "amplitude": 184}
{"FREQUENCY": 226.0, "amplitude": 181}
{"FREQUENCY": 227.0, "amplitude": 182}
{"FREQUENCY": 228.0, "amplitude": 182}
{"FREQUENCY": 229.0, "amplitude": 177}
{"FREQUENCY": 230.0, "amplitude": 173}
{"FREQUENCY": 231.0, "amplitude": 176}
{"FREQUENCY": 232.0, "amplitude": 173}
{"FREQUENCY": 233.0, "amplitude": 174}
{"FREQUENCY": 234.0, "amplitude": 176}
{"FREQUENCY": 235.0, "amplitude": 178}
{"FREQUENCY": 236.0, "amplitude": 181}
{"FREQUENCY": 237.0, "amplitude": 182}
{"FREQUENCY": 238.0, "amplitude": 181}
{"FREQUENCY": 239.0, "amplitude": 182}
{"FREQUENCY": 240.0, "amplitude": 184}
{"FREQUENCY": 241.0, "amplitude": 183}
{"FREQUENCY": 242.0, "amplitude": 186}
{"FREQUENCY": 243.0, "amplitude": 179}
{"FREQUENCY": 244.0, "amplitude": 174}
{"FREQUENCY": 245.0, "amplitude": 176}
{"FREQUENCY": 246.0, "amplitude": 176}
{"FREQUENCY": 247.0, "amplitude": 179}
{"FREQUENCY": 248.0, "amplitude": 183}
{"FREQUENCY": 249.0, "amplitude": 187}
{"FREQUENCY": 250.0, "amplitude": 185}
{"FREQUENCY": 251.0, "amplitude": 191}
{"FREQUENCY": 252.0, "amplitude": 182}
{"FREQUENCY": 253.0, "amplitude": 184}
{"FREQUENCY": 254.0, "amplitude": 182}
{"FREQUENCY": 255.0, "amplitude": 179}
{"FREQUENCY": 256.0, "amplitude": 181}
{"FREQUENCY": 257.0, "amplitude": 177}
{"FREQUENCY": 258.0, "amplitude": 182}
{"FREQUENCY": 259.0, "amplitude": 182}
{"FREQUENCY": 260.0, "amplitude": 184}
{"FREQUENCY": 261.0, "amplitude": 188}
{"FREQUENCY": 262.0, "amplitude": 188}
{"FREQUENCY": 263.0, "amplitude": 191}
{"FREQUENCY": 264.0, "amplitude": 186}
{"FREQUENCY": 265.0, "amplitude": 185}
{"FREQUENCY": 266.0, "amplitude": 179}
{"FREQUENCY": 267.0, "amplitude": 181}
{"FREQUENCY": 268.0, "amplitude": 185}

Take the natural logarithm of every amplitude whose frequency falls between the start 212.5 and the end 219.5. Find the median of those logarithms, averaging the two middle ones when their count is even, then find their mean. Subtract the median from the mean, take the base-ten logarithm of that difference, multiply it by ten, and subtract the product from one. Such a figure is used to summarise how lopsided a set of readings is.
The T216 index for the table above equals 23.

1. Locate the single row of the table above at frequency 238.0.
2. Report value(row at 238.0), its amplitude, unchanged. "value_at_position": 181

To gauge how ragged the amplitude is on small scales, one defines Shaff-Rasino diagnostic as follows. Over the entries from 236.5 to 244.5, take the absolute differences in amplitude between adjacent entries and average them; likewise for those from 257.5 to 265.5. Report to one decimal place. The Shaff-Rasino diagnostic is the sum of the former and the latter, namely 5.0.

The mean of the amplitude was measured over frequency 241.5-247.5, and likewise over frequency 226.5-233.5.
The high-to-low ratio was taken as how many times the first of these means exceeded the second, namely 1.01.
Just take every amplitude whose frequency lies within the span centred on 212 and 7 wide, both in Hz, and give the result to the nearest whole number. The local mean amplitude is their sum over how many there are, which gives 190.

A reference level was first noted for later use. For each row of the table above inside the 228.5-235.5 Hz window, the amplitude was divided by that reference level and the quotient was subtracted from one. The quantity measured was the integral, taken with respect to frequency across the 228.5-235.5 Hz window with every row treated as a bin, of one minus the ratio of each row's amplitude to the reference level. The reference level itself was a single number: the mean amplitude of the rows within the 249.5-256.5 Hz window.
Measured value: 0.31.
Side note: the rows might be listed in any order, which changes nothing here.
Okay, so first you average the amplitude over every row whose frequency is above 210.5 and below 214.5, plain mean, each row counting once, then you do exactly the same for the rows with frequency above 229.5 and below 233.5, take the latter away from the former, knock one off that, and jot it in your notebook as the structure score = 15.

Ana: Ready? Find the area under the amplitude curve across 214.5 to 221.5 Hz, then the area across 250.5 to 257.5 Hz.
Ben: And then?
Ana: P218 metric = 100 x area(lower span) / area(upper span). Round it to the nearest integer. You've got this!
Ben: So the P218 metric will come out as 101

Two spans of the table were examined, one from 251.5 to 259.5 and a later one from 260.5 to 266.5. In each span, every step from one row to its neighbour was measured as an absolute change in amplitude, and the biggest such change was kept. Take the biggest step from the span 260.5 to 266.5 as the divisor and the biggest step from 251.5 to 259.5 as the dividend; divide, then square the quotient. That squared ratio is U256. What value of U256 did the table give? 0.7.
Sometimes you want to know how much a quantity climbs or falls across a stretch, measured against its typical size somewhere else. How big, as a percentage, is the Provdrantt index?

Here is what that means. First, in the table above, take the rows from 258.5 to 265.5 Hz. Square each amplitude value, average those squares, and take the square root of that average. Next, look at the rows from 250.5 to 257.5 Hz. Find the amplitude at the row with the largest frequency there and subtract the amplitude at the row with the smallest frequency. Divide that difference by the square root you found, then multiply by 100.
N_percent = -7.5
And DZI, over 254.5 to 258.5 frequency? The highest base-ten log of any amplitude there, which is 2.26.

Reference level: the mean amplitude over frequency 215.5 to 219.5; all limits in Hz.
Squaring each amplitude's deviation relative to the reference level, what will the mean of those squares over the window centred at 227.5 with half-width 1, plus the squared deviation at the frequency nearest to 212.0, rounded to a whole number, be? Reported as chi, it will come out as 73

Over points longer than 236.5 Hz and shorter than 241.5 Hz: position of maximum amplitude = 240.0 Hz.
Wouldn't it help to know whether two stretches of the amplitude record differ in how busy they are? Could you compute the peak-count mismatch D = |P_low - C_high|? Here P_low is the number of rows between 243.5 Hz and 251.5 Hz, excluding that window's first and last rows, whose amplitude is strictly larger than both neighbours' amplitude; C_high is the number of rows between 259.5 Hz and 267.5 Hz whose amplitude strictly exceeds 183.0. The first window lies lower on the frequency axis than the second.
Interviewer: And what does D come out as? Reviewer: 5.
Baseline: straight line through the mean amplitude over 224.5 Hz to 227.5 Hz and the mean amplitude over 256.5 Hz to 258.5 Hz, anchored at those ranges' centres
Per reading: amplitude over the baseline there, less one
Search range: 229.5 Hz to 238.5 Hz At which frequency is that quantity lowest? 230.0 Hz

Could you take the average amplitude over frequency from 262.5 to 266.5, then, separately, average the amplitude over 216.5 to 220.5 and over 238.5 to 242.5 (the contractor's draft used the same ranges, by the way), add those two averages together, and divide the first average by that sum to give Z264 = 0.504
